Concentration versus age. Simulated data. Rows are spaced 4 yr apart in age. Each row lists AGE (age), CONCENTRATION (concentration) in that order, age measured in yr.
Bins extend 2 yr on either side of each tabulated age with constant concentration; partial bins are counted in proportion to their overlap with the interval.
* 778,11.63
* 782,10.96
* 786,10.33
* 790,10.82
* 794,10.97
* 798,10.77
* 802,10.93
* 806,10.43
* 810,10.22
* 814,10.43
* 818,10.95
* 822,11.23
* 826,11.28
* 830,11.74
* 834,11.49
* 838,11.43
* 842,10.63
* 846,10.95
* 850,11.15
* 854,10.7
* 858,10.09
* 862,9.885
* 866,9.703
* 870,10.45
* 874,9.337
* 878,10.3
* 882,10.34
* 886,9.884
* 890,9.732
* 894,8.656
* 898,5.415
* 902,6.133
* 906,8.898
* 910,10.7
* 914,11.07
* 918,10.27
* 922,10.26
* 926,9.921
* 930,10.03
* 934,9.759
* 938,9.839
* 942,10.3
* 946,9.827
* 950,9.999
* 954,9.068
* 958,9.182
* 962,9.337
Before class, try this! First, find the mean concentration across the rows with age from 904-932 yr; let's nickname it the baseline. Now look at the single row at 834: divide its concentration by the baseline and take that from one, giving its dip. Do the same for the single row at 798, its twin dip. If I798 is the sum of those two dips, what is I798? -0.19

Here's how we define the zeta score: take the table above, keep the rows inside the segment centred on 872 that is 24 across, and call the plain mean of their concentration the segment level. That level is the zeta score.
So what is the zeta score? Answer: 10.0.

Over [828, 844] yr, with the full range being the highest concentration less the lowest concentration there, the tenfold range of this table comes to 11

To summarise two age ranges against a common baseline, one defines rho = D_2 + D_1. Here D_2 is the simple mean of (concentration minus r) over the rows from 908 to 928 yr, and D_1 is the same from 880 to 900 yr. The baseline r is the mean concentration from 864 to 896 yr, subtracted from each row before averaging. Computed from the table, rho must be -0.4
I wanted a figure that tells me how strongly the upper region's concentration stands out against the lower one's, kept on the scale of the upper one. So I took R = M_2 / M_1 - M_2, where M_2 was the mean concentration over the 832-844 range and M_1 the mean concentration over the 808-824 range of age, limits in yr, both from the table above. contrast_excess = -10.14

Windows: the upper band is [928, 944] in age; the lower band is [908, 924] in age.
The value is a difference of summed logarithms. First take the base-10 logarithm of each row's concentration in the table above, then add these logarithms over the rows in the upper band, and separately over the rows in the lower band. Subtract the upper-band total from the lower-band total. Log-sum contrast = 0.10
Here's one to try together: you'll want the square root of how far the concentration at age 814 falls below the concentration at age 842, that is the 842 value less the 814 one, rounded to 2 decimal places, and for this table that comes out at 0.45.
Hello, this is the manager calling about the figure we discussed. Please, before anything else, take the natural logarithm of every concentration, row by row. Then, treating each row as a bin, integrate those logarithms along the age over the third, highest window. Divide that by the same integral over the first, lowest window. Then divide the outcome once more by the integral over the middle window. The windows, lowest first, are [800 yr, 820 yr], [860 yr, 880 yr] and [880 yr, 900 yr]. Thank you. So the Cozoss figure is 0.02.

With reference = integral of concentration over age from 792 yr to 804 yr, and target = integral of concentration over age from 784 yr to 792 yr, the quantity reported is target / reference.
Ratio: 0.65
